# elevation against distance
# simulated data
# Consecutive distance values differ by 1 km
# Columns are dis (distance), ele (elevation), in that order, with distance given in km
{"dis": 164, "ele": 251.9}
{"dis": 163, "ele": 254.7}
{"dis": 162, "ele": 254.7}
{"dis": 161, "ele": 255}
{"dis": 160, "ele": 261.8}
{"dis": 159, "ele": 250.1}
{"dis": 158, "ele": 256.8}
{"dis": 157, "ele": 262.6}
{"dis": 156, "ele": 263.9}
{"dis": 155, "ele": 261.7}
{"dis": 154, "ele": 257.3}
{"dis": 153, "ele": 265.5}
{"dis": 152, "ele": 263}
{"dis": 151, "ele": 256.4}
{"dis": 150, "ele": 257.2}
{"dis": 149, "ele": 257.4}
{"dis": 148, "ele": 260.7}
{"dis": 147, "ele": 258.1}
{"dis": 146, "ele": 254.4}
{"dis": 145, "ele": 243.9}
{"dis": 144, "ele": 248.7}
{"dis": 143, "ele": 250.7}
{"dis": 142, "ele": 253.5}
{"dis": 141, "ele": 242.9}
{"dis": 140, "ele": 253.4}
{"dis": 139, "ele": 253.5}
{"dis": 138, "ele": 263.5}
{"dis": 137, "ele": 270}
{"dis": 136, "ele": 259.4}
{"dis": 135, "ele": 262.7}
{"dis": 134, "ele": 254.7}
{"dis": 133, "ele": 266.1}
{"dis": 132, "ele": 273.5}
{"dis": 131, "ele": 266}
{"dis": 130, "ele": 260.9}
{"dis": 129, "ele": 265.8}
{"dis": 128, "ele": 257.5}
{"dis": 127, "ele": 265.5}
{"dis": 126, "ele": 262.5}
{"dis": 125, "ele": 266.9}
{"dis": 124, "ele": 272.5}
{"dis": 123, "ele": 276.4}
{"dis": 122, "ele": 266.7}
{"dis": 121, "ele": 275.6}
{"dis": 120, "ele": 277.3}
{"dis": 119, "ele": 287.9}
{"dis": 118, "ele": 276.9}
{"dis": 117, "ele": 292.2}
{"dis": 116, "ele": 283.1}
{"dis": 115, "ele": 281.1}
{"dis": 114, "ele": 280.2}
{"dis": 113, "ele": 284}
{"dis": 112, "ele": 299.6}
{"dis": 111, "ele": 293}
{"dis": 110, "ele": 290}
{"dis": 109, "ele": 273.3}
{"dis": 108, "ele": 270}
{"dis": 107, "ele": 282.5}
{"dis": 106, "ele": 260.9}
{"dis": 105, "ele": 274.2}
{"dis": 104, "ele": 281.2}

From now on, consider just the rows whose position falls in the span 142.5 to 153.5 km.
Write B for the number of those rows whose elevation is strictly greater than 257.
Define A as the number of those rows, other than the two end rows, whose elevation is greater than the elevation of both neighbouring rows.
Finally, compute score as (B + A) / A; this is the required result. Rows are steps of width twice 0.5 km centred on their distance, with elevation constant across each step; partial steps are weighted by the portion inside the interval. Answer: 7.0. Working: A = 1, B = 6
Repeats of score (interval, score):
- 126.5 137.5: 4.3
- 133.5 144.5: 2.3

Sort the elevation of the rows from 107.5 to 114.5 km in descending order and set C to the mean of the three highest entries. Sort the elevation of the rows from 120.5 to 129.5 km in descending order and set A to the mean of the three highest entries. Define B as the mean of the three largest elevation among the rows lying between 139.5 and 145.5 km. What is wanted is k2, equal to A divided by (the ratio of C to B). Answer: 236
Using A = 275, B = 253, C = 294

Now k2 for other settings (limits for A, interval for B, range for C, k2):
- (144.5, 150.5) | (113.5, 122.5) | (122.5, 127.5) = 274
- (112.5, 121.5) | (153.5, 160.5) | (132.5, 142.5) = 284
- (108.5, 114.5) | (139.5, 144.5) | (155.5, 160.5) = 283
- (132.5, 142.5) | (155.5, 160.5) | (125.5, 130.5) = 265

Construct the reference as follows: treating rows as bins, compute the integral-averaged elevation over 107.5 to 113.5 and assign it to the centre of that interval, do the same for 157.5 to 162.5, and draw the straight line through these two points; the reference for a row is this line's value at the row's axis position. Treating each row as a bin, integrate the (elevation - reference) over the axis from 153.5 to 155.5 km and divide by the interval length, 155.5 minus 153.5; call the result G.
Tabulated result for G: 0.6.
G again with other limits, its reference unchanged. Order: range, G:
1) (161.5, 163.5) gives 0.5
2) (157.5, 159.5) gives -3.1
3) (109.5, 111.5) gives 6.5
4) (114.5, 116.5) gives 0.1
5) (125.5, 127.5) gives -11.5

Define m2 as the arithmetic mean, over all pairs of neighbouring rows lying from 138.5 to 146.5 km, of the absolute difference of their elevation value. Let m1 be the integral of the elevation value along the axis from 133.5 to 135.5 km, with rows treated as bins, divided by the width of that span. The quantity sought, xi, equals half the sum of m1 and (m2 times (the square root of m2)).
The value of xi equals 137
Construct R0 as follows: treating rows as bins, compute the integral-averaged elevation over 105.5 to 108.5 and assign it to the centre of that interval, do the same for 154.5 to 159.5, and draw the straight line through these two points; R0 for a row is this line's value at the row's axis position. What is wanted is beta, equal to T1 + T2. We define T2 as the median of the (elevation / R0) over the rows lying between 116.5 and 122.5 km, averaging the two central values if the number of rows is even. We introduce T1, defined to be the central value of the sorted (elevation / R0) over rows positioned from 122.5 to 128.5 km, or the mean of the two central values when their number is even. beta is 2.03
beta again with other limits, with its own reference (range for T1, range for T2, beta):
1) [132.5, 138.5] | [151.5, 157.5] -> 2.01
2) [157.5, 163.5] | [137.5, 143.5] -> 1.95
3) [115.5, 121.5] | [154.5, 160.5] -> 2.05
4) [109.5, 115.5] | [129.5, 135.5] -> 2.06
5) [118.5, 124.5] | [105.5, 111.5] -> 2.06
